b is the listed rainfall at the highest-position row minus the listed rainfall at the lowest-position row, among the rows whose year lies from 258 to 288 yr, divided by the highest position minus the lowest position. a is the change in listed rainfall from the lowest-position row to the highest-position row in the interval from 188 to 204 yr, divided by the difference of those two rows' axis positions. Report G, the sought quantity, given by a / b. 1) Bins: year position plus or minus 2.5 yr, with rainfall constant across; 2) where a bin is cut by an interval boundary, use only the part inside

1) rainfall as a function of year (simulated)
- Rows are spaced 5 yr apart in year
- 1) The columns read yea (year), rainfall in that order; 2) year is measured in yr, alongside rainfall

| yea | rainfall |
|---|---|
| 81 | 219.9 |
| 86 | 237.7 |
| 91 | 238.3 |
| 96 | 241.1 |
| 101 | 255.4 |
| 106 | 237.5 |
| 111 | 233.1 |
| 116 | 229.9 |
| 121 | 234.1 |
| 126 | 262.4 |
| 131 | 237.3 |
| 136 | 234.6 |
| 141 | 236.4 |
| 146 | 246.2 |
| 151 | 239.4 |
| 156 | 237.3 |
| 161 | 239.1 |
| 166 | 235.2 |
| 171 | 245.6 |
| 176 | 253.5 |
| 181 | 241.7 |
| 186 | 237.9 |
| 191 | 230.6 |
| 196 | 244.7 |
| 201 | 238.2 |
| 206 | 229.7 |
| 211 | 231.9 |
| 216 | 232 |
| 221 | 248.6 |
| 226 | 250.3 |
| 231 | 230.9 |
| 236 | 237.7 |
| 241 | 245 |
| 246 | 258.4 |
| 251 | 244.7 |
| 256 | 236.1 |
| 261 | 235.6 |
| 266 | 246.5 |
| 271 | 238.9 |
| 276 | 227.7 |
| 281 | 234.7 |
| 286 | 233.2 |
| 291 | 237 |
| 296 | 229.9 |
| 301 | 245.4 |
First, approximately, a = 0.8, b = -0.1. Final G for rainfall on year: -8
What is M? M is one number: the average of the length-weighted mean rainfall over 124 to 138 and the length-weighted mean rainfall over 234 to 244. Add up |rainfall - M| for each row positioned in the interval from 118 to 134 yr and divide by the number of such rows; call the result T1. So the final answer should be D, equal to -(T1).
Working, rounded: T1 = 11.5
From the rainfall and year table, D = -11.5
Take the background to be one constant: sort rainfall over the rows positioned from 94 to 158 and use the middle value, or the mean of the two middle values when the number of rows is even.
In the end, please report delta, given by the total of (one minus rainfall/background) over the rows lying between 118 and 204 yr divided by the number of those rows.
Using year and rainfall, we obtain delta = -0.015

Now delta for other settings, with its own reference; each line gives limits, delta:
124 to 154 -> -0.023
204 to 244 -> -0.004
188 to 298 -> -0.004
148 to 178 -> -0.018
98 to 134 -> -0.017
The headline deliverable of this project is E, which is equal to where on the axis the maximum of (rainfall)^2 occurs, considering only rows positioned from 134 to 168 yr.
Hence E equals 146 yr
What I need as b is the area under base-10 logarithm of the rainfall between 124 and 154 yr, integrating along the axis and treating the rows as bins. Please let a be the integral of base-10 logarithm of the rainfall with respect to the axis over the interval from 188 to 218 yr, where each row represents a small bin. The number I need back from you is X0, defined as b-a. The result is 0.41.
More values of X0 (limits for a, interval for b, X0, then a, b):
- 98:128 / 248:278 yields -0.15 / 71.5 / 71.3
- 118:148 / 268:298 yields -0.41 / 71.5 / 71.1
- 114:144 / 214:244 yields 0.10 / 71.4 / 71.5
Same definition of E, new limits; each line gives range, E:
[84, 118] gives 101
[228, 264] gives 246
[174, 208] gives 176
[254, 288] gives 266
